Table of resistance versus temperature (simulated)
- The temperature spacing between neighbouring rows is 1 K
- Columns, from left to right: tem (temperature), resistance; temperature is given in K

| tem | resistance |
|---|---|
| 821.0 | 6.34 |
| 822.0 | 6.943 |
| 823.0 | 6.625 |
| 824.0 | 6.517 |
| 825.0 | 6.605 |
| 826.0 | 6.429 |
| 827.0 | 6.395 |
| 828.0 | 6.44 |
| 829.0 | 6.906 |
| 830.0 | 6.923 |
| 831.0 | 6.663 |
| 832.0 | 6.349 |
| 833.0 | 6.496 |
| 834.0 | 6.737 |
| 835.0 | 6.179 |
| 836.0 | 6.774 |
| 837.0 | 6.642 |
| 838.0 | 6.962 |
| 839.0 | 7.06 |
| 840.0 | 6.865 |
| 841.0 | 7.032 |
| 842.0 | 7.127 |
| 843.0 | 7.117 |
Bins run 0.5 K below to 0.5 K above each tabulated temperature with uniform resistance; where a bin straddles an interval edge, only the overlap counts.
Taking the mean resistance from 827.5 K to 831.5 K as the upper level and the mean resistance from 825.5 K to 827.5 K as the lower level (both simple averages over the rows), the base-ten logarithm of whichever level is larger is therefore 0.828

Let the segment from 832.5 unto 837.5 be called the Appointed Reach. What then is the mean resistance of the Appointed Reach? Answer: 6.57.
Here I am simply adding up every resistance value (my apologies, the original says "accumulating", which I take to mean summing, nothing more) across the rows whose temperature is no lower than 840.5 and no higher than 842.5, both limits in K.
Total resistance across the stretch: 14.2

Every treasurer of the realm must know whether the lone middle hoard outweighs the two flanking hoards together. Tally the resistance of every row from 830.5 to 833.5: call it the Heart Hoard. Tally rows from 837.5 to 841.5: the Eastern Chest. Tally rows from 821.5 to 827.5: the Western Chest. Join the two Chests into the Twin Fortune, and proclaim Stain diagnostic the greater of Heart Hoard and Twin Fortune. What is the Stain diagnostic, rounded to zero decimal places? 67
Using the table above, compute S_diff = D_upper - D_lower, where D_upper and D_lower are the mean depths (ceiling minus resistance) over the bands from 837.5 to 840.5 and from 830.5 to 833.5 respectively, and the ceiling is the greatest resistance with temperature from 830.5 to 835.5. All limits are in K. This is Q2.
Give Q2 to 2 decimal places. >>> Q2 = -0.46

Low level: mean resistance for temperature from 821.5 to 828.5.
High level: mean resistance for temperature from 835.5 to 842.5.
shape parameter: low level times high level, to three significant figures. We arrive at 45.4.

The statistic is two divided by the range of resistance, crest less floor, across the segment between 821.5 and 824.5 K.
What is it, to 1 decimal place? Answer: 4.7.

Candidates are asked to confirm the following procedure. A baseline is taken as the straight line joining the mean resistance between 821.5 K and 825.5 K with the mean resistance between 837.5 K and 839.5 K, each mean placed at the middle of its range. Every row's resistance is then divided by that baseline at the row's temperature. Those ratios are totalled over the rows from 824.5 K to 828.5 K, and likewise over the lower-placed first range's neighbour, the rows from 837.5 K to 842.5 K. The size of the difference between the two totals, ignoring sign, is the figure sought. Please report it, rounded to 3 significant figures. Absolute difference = 1.14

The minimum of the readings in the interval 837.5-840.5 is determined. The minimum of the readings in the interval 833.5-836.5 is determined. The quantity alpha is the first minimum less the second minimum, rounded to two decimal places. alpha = 0.69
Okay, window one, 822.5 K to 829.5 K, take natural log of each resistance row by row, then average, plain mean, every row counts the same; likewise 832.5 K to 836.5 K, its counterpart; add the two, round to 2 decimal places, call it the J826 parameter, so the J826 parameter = 3.76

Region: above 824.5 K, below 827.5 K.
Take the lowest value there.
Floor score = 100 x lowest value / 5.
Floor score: 128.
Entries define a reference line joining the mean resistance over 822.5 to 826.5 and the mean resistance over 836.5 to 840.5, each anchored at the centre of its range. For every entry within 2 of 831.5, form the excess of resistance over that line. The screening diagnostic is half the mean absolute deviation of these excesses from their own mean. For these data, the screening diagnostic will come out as 0.105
